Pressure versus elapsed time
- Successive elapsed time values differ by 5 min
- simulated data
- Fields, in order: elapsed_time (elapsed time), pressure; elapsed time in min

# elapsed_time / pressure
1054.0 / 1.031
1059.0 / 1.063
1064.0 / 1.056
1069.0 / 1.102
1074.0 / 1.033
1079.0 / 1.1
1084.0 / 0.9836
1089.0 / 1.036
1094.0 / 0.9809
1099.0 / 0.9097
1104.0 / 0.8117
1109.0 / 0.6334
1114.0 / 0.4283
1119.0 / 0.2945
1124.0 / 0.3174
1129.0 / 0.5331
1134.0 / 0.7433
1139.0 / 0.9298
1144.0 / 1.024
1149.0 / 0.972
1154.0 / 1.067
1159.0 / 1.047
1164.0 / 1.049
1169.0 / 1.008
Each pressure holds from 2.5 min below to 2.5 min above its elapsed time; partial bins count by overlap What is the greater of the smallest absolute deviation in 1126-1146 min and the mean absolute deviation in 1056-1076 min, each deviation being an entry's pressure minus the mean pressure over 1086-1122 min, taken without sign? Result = 0.34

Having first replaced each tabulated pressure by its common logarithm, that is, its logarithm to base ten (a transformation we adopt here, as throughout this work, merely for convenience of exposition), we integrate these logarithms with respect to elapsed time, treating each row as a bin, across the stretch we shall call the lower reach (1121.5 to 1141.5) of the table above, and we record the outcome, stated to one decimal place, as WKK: -4.7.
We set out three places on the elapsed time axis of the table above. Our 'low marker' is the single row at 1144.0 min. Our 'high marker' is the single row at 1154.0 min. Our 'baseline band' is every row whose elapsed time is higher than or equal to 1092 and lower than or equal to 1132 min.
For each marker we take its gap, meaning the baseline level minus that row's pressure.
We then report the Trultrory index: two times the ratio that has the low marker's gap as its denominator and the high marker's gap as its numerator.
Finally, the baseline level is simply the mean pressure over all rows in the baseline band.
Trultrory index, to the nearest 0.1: 2.2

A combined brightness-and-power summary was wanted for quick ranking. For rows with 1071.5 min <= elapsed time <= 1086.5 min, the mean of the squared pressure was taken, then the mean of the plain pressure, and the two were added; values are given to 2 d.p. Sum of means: 2.12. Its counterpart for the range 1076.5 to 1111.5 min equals 1.79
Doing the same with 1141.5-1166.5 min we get 2.10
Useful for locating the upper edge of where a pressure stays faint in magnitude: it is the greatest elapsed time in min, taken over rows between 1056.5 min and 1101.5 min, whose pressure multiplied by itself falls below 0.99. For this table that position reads 1099.0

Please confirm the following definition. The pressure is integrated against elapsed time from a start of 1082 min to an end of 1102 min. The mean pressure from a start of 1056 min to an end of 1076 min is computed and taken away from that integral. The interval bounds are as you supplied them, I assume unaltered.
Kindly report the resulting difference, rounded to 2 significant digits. 18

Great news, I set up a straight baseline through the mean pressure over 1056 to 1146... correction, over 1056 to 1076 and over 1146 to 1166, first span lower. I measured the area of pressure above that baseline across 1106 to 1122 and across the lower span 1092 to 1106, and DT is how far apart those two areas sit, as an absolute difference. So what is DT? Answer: 7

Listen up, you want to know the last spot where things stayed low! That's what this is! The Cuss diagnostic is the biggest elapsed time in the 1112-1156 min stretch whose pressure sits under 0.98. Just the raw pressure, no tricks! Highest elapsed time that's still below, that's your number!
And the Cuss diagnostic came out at 1149.0 min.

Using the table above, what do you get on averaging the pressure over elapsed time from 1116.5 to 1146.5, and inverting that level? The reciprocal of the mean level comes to 1.6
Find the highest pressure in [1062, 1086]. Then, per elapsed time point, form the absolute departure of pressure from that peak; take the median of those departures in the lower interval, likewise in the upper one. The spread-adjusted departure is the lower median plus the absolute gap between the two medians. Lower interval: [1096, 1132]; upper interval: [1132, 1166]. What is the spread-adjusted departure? 1.1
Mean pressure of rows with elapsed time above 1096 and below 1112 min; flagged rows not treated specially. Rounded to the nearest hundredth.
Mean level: 0.78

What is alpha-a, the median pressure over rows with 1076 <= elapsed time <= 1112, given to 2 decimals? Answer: 0.98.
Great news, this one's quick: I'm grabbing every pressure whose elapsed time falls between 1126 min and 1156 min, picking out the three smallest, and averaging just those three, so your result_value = 0.74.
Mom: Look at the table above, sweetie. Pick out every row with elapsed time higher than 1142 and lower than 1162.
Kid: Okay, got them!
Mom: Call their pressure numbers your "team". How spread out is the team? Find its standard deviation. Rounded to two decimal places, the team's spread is 0.04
